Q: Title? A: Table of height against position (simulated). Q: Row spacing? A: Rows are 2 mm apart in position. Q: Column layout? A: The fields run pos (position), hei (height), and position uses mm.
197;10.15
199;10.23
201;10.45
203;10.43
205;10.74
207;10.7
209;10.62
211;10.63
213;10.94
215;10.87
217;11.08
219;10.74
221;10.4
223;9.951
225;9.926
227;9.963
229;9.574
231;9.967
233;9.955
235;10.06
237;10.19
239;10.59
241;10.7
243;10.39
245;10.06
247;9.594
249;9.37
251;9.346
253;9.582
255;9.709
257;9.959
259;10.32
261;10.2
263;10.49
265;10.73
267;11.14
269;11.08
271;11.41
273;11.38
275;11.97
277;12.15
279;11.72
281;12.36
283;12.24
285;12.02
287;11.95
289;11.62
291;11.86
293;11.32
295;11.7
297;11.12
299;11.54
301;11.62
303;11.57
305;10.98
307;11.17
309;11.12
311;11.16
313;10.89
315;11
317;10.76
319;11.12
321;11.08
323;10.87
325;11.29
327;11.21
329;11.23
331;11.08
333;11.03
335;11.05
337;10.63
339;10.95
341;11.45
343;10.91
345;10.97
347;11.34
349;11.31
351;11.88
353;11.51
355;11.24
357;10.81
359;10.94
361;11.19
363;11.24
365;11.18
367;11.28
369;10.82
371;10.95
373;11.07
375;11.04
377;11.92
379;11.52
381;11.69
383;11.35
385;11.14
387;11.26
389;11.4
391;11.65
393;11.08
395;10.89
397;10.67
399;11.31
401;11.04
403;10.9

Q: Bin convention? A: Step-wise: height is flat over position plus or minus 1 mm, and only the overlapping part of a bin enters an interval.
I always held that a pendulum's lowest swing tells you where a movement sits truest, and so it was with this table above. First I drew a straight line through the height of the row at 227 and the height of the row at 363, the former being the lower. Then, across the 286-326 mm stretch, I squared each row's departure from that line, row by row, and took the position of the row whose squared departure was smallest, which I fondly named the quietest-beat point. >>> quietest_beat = 323 mm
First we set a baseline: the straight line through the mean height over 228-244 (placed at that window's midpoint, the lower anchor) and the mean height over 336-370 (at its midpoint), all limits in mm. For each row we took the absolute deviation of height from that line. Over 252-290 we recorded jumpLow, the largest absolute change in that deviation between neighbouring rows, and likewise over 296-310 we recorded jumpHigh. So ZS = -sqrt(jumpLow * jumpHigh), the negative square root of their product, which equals -0.61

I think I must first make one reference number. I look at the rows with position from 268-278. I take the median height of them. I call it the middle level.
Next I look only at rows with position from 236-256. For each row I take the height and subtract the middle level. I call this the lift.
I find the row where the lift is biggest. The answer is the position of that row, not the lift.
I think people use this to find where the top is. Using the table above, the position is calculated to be 241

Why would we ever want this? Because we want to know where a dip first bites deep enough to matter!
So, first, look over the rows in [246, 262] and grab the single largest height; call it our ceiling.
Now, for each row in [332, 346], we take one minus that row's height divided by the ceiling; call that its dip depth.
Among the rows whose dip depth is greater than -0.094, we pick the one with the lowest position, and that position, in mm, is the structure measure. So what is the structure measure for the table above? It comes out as 333 mm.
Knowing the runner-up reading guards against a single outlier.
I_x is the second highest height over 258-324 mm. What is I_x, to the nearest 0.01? 12.24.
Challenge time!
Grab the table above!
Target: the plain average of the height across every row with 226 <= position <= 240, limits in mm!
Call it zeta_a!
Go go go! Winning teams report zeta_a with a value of 10.04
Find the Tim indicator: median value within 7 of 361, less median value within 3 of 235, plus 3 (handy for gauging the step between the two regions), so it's 4.13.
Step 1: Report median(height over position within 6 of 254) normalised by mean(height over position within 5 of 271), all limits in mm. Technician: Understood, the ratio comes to 0.85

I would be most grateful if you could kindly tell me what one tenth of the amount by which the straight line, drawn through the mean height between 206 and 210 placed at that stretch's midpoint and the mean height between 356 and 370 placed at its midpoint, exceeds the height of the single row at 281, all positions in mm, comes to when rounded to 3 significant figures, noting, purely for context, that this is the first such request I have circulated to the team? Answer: -0.151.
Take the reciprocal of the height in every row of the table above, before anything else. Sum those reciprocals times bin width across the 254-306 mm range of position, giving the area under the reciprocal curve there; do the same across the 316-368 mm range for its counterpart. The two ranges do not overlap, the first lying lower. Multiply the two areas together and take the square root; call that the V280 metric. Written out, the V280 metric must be 4.64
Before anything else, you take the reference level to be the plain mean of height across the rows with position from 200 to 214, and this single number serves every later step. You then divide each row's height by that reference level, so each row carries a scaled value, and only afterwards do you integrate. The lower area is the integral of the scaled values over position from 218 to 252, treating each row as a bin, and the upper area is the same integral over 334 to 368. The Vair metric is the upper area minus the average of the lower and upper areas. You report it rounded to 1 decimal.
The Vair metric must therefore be 1.8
